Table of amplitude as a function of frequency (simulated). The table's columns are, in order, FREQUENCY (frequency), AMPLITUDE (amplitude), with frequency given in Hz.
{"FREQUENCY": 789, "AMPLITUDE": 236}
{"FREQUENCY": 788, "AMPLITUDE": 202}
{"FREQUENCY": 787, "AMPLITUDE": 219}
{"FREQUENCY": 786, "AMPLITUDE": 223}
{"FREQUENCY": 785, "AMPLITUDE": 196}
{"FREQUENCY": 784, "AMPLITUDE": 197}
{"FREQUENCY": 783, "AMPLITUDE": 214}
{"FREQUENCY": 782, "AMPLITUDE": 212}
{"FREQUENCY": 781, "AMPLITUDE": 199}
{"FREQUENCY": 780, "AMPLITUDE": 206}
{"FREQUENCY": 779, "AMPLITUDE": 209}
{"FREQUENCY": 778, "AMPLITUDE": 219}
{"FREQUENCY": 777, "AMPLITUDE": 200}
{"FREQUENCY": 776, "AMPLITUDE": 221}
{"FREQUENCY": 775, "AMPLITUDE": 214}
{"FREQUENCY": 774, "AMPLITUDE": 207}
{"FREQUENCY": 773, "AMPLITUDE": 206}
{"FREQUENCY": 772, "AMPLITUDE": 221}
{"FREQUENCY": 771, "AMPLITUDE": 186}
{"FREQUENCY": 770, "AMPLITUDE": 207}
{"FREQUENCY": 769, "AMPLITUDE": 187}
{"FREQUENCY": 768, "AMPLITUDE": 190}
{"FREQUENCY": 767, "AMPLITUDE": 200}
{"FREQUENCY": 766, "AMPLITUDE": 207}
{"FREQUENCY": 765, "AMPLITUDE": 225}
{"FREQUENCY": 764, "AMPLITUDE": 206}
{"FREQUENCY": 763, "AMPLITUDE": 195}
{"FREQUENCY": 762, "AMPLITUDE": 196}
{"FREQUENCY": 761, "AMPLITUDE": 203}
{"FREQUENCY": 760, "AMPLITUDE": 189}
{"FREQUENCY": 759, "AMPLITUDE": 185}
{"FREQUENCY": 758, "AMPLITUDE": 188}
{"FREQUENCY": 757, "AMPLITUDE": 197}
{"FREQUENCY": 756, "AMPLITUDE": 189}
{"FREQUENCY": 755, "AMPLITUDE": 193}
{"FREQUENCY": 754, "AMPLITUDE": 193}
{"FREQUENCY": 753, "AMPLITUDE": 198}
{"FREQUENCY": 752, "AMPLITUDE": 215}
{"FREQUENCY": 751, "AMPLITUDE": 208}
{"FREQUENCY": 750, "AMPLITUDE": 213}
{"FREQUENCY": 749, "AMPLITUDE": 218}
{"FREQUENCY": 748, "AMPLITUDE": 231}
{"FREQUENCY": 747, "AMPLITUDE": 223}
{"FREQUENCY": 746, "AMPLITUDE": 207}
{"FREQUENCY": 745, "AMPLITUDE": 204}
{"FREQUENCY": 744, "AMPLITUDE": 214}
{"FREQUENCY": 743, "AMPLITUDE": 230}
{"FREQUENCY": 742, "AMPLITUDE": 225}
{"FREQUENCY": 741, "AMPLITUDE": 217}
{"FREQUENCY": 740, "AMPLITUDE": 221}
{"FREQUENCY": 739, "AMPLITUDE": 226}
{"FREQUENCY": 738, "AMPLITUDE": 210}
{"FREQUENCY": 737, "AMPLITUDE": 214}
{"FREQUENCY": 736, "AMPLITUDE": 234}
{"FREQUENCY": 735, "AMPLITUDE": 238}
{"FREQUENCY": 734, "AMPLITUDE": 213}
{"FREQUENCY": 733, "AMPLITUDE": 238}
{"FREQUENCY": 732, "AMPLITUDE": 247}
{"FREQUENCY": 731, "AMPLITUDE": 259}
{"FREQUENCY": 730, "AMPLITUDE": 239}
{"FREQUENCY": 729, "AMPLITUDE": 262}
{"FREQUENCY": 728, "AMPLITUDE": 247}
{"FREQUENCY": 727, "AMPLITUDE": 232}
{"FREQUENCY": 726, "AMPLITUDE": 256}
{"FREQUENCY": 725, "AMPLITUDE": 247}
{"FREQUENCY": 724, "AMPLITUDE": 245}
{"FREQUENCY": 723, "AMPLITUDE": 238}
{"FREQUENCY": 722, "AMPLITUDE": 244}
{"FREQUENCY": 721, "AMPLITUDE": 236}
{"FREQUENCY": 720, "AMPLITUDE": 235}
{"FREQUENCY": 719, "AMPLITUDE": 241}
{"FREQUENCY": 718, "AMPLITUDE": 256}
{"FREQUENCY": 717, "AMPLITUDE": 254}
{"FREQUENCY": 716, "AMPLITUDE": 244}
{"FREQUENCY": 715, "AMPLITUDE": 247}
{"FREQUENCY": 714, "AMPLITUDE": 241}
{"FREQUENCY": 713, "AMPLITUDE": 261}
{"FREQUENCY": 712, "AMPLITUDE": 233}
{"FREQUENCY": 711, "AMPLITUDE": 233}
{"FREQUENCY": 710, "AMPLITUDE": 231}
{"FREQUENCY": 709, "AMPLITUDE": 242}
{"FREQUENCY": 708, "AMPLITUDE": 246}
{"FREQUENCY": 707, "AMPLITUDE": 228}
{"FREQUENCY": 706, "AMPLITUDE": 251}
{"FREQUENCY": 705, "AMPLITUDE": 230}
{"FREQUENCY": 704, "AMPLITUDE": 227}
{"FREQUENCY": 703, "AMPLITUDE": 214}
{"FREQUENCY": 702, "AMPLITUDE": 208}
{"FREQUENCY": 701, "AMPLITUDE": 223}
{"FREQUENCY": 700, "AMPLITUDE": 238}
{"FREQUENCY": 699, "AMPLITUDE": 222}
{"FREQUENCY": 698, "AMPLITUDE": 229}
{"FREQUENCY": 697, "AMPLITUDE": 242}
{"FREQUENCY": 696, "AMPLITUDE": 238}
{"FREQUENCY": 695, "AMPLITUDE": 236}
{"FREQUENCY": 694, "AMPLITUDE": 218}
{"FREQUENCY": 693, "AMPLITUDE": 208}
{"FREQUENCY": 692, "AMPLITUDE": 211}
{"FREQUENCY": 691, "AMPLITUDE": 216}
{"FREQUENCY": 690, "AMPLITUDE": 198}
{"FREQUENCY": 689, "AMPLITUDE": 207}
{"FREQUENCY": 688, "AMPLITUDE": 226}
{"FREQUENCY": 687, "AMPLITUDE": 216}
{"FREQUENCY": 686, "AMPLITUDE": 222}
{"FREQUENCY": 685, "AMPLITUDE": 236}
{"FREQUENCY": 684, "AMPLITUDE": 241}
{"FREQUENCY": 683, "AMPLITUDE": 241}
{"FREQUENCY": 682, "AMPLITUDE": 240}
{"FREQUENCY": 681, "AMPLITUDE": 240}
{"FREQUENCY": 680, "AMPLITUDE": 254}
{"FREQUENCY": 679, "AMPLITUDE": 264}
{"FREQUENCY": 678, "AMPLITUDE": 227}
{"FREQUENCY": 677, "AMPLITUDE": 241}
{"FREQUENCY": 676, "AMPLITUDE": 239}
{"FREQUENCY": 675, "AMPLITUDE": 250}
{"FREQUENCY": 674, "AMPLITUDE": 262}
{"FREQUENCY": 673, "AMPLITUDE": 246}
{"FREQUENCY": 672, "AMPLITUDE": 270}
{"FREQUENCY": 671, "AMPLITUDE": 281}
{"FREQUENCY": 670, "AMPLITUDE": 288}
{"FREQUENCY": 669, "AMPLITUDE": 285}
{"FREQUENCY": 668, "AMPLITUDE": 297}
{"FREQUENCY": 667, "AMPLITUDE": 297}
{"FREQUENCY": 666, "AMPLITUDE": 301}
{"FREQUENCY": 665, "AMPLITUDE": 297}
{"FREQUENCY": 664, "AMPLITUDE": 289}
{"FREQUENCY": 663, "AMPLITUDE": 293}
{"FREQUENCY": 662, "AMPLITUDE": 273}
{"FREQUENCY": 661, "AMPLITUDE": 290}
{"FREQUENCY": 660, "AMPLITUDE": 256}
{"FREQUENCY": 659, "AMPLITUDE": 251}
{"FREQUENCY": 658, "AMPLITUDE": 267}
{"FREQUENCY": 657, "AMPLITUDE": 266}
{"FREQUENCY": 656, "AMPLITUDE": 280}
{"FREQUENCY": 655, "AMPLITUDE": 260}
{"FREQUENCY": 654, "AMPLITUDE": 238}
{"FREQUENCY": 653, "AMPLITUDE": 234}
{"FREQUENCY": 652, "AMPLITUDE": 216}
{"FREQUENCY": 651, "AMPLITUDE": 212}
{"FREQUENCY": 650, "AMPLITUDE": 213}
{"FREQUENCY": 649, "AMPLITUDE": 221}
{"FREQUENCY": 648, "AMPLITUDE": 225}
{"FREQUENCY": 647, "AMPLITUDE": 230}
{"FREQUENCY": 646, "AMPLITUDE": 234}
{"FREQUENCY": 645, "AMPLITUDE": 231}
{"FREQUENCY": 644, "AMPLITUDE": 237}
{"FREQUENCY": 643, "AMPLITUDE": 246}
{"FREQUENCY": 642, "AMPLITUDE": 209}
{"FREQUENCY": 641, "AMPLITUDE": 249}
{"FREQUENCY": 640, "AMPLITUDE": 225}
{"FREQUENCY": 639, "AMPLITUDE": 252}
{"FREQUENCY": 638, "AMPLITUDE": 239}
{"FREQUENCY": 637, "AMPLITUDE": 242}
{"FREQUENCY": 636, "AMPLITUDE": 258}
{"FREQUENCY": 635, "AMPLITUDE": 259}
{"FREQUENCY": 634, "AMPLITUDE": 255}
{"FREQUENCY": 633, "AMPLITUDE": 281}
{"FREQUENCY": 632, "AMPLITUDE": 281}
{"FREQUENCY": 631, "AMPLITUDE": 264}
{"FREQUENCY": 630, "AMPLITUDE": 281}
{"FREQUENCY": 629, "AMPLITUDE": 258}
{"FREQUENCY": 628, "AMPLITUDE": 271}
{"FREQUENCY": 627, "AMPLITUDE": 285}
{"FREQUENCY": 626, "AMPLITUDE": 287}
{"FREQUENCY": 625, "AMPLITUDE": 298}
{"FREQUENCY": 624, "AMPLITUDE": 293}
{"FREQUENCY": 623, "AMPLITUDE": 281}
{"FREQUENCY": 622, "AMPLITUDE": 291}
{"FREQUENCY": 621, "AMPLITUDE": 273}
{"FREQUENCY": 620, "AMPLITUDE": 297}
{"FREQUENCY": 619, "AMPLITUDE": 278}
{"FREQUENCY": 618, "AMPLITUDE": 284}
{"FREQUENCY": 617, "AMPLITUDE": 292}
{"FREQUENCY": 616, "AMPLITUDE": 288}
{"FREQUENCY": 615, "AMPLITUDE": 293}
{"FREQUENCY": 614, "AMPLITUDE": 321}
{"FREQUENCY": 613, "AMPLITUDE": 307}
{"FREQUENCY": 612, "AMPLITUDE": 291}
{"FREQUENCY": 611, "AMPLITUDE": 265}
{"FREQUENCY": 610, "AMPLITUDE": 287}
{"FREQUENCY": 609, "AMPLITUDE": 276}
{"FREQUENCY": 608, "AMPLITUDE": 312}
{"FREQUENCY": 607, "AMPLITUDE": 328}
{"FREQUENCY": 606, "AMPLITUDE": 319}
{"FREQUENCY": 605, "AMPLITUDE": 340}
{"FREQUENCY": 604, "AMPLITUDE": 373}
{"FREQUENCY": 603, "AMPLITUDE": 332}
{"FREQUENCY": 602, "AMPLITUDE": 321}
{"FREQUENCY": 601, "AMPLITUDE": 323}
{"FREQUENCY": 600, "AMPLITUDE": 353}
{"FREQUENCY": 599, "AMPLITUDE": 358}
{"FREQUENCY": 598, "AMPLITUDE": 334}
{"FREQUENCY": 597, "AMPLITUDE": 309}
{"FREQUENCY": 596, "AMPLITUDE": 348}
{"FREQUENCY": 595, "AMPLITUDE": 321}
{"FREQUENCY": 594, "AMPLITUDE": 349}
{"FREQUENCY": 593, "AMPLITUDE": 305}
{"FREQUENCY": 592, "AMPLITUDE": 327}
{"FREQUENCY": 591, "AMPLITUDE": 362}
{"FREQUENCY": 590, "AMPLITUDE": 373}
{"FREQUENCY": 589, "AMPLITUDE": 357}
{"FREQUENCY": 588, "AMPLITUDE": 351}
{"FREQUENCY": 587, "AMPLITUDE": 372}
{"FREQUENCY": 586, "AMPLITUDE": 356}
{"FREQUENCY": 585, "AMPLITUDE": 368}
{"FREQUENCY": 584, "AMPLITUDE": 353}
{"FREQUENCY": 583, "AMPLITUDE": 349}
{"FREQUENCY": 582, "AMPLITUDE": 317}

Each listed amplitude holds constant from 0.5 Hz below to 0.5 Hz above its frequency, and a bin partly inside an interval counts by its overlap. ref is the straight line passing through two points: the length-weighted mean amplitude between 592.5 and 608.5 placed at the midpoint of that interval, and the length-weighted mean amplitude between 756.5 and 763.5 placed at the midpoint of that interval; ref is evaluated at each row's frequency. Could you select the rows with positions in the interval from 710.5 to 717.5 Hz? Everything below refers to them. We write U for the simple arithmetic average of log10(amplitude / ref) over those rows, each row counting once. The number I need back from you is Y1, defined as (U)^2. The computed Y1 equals 0.0004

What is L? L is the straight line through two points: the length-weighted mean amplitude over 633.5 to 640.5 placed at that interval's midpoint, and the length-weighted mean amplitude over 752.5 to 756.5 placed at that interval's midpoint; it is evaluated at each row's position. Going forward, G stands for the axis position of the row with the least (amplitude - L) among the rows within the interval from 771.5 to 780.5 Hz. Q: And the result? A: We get 777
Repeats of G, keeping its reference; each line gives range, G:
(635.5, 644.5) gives 642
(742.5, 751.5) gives 745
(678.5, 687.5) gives 687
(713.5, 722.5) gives 720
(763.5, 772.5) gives 771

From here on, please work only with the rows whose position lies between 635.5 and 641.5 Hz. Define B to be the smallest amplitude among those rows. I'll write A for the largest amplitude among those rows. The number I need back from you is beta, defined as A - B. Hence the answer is 33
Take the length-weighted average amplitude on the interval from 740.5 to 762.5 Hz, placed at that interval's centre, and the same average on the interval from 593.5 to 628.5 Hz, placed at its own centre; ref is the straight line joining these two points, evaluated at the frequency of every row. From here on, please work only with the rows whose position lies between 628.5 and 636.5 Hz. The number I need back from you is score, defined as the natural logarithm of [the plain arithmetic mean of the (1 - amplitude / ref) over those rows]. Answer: -2.4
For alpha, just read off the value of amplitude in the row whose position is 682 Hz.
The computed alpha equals 240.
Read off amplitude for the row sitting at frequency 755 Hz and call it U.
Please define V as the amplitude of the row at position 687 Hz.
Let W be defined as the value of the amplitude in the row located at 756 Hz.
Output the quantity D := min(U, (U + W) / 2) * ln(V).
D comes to 1027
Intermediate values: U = 193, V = 216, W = 189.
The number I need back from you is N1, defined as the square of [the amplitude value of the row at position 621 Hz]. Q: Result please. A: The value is 74529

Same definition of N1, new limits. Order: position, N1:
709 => 58564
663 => 85849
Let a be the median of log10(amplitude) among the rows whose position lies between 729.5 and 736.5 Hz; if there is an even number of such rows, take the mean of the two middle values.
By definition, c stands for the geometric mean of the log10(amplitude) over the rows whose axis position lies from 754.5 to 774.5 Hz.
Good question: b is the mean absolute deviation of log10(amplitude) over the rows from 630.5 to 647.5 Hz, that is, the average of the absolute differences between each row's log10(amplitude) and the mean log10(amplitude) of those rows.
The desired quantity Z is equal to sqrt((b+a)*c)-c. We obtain 0.052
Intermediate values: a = 2.38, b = 0.026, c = 2.30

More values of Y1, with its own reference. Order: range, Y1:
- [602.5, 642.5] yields 0.0022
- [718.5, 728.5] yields 0.0010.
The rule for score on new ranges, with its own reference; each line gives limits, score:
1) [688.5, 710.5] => -2.6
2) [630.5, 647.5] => -1.9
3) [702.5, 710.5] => -3.8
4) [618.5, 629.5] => -2.9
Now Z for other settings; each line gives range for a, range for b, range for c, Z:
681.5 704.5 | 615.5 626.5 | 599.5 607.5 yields -0.085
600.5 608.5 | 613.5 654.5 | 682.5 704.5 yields 0.101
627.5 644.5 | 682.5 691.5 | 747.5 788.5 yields 0.059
